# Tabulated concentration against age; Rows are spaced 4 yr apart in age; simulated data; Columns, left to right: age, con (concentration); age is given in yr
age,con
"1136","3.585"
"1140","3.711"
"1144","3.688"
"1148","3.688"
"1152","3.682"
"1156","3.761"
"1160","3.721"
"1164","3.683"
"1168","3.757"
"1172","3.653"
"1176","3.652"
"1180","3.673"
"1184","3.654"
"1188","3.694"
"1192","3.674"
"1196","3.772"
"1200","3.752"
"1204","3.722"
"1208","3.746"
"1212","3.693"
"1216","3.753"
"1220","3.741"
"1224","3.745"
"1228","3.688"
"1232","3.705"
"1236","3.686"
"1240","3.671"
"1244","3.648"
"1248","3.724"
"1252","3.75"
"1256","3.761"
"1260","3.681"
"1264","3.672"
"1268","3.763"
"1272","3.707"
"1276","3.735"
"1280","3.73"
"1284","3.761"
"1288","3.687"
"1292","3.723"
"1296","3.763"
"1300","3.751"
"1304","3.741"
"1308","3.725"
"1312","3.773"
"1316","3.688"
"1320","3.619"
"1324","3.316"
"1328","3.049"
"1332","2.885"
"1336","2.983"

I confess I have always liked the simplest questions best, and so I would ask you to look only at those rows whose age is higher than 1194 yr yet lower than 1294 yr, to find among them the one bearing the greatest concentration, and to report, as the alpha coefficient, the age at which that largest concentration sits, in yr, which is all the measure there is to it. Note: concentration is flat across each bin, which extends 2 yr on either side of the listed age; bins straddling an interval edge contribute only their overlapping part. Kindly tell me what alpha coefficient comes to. 1196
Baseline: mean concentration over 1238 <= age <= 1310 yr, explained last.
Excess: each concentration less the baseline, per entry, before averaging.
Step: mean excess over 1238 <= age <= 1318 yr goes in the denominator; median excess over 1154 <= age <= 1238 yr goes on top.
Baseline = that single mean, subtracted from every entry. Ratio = -19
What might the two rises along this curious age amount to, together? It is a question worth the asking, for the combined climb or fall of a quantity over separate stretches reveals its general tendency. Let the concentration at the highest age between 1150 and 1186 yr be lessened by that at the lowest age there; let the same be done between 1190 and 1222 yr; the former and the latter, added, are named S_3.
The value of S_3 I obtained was 0.04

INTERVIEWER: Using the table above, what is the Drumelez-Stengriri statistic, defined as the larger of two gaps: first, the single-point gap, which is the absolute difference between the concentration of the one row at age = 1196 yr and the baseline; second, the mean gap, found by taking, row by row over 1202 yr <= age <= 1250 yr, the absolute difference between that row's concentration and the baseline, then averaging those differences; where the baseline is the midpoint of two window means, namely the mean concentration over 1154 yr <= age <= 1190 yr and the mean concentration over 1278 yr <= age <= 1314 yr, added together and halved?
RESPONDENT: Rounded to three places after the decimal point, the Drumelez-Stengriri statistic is 0.055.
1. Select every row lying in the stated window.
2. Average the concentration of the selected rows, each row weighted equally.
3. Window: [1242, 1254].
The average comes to 3.71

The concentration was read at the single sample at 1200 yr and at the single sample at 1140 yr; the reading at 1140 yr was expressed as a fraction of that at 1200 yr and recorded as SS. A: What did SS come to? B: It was 0.99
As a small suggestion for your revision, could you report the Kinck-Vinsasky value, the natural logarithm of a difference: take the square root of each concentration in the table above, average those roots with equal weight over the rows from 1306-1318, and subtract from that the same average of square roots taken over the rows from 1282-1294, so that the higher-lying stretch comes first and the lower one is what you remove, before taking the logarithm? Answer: -6.7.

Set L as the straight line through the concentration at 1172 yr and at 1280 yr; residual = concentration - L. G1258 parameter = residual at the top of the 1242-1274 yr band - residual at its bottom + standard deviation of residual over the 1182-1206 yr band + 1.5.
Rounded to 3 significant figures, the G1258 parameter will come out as 1.58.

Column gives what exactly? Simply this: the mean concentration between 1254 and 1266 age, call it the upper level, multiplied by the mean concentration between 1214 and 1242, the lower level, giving 13.8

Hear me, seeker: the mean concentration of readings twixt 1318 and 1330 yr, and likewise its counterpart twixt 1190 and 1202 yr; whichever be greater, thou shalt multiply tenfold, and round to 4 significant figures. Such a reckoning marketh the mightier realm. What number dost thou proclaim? 37.33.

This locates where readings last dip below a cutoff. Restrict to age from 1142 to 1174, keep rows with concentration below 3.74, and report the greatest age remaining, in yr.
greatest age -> 1172 yr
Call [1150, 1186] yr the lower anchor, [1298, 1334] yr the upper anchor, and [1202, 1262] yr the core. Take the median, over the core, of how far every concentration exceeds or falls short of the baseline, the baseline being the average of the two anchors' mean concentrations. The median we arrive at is 0.123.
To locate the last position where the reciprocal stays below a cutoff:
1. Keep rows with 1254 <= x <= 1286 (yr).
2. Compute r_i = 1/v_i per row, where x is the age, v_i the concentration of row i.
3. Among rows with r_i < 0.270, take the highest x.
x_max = 1284 yr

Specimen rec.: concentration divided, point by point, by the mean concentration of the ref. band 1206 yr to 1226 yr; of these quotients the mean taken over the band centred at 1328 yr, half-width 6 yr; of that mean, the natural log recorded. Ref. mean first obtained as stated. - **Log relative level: -0.192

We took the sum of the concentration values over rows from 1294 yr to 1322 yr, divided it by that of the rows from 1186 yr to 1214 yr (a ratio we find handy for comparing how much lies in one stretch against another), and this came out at 1.00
